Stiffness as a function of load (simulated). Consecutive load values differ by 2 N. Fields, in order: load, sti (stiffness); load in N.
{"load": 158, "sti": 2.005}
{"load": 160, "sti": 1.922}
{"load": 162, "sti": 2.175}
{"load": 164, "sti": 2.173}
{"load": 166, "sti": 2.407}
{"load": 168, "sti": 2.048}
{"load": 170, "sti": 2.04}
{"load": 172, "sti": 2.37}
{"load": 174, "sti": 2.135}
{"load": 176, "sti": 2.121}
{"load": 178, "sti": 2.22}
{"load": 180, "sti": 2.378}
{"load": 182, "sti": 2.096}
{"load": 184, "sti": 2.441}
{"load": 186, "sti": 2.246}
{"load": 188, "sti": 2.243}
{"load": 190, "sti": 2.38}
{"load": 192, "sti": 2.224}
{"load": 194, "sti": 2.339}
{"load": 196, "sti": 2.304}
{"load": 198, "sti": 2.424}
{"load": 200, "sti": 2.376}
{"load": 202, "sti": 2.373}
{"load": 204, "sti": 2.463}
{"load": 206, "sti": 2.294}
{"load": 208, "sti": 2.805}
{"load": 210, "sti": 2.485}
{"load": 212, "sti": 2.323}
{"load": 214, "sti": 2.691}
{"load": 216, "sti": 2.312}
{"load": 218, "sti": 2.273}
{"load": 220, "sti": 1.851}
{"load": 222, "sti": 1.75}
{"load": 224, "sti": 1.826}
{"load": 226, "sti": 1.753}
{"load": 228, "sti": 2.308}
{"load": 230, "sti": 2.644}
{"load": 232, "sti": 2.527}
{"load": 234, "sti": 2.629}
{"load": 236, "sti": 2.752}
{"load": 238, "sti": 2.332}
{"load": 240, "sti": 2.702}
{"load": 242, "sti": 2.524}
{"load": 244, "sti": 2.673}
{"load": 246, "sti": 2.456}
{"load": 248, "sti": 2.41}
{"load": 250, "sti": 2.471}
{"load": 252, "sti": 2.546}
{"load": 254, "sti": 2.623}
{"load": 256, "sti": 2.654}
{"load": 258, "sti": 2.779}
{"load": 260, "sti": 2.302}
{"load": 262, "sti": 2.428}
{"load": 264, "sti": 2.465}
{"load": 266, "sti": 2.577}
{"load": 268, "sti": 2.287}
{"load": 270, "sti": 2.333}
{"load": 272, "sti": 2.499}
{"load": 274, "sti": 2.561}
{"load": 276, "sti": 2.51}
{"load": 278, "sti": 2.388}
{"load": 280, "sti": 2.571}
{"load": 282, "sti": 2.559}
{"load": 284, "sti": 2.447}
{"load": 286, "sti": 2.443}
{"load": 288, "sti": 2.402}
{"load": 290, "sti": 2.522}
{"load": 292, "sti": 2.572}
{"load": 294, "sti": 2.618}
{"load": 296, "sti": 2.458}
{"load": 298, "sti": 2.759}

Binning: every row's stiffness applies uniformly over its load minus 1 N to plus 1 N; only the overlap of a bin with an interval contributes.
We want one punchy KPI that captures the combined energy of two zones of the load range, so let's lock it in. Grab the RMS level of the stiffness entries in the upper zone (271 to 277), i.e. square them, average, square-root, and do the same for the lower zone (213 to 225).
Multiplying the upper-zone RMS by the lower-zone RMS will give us 5.41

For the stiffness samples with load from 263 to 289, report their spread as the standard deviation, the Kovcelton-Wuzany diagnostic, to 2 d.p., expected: 0.09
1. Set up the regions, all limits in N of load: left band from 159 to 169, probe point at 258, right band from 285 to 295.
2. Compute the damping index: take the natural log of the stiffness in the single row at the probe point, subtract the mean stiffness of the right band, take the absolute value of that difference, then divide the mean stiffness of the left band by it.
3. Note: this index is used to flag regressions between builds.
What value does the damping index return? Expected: 1.44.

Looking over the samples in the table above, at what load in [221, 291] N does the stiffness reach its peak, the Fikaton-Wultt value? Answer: 258 N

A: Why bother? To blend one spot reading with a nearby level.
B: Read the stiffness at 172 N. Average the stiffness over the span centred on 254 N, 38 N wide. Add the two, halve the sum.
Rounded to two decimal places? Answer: 2.44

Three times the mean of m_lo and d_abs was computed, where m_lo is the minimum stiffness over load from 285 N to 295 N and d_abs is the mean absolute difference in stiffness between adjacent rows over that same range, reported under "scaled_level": 3.70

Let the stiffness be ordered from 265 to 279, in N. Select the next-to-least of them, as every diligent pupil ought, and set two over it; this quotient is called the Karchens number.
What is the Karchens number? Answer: 0.86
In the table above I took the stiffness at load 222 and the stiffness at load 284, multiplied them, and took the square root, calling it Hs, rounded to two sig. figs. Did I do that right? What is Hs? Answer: 2.1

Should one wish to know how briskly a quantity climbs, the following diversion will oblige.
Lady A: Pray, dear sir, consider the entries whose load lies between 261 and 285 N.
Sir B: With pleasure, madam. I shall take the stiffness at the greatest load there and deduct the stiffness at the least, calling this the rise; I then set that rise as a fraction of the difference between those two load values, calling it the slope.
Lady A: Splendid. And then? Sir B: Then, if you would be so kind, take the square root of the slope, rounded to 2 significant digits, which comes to 0.029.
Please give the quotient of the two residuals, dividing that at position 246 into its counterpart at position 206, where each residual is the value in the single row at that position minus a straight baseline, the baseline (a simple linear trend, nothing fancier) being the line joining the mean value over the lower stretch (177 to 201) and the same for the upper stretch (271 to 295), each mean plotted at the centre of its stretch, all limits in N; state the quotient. -1.7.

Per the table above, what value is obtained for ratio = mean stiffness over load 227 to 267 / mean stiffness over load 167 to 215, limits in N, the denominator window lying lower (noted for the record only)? 1.09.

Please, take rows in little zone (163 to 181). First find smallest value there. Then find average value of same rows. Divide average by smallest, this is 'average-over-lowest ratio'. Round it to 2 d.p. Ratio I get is 1.08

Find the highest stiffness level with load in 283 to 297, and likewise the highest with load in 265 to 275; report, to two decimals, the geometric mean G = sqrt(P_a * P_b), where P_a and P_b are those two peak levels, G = 2.60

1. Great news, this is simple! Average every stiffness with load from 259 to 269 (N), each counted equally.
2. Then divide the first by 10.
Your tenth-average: 0.24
